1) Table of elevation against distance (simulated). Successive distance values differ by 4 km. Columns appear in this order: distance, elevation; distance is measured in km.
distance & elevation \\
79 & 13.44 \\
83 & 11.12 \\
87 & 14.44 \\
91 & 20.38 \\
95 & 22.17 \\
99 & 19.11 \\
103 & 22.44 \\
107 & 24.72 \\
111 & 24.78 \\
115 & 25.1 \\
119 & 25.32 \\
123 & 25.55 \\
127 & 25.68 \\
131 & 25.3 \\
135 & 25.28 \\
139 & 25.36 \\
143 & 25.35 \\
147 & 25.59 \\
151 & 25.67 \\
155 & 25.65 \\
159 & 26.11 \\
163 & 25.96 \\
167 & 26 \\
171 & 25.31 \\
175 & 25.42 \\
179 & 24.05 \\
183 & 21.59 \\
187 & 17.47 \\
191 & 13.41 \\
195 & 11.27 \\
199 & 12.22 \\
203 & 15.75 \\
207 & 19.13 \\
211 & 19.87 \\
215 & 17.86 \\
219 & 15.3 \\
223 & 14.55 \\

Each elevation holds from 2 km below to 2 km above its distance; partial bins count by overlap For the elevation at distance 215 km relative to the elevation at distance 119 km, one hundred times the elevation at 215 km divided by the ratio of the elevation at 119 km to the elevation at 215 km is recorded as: 1260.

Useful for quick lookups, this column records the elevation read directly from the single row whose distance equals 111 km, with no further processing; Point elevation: 24.78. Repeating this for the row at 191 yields 13.41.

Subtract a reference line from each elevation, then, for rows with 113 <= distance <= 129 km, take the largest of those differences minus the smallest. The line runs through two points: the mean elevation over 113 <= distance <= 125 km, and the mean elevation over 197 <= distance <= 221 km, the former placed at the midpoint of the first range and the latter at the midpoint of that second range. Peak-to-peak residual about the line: 2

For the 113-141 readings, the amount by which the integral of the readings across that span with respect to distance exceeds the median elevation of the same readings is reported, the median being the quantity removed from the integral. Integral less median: 685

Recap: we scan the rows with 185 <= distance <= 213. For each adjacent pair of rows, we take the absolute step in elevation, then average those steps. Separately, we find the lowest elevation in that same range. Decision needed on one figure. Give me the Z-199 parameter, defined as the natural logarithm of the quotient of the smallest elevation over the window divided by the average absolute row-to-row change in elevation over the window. 1.5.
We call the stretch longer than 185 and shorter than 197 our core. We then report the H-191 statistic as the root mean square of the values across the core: 14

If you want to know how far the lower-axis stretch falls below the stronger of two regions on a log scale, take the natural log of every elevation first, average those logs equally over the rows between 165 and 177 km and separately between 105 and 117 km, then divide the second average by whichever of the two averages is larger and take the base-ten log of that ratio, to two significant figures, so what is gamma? -0.0038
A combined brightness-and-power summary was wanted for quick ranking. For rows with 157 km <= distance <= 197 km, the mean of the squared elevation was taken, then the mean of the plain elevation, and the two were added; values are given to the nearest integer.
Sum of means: 519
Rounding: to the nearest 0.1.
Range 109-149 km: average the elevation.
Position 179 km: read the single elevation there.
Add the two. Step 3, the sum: 49.4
